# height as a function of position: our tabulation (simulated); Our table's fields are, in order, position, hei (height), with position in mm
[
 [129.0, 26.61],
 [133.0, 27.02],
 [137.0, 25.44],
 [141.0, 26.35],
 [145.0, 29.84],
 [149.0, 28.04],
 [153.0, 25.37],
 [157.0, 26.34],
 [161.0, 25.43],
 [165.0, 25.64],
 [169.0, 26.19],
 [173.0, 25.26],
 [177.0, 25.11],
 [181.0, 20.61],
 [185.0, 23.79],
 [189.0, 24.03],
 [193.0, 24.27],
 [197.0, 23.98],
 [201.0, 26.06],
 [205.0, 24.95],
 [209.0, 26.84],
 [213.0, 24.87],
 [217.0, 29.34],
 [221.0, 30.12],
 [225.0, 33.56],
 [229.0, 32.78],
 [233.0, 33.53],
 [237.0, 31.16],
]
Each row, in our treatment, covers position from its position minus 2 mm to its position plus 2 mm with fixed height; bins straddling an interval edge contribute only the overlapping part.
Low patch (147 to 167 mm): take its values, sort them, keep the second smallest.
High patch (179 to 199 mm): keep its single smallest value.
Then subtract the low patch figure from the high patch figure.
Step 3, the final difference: -4.8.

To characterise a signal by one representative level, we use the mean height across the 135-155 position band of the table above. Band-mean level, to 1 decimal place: 27.0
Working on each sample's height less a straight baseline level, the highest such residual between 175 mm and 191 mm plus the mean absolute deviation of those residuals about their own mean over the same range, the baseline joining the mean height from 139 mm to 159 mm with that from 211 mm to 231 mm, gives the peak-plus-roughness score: -1.9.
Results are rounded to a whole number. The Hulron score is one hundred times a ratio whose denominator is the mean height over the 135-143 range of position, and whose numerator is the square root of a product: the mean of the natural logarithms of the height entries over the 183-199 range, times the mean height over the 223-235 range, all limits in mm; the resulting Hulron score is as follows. 40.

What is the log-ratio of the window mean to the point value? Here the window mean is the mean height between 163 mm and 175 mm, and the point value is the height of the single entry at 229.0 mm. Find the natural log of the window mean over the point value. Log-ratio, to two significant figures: -0.24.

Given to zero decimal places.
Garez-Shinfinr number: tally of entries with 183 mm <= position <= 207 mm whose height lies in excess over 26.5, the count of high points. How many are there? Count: 0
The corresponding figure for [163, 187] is 0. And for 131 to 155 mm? 3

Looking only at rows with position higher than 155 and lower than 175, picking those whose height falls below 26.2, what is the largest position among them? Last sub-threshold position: 173.0 mm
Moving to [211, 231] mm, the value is 213.0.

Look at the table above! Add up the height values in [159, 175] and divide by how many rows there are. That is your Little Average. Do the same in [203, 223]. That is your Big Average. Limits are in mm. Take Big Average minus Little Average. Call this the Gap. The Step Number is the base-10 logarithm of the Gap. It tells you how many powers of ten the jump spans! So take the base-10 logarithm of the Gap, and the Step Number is 0.20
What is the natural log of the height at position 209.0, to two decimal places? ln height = 3.29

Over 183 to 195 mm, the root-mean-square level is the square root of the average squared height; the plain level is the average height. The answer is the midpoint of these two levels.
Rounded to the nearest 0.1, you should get 24.0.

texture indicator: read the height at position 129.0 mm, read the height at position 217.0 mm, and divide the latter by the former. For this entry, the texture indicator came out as 1.10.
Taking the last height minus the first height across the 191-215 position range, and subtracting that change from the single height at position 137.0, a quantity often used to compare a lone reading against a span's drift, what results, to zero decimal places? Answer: 25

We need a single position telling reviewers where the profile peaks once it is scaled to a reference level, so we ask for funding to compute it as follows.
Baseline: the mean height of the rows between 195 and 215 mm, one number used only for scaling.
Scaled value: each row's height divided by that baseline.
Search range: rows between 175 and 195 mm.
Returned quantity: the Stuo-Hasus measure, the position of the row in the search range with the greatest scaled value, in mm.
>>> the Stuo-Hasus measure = 177.0 mm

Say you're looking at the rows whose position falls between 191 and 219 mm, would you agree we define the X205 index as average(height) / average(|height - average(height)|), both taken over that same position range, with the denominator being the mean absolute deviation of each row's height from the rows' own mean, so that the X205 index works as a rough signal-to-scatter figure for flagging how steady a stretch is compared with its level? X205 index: 18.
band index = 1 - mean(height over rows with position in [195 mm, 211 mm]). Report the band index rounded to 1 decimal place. -24.5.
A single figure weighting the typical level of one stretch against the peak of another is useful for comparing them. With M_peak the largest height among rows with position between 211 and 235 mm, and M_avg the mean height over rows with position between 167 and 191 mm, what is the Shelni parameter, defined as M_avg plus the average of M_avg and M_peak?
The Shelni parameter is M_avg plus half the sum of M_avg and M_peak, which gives 53.0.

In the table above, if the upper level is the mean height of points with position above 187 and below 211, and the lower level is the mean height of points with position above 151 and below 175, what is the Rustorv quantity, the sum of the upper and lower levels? 50.7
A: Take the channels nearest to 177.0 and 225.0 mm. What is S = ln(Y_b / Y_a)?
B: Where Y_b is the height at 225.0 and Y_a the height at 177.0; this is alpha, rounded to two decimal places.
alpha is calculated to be 0.29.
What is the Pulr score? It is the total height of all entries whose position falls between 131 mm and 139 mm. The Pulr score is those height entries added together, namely 52.5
